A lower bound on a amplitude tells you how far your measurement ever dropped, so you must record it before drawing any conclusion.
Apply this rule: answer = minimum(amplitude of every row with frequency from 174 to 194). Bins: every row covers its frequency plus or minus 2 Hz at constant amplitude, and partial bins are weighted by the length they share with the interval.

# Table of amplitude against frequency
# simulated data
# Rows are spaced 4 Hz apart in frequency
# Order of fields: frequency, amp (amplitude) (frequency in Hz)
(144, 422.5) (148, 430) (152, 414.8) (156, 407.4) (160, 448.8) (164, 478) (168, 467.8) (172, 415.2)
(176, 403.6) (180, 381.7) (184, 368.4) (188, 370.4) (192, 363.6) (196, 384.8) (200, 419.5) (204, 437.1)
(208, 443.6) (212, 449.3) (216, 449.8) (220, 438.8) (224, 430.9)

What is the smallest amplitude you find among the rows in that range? 363.6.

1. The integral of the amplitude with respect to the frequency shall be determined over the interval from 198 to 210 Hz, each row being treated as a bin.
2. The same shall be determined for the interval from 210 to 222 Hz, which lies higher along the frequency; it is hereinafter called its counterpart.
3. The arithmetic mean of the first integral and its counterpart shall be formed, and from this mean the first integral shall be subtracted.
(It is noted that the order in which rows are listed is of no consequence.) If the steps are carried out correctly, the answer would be 75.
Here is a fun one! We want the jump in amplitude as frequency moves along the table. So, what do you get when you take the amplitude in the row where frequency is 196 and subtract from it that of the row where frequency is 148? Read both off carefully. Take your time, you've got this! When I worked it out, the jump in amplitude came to -45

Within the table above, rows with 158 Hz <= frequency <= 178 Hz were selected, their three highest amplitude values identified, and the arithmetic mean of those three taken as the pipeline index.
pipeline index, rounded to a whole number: 465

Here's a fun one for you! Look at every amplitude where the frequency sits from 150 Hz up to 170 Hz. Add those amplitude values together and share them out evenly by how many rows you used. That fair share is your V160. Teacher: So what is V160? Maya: 443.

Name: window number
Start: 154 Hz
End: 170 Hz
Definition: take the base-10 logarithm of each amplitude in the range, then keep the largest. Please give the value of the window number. 2.68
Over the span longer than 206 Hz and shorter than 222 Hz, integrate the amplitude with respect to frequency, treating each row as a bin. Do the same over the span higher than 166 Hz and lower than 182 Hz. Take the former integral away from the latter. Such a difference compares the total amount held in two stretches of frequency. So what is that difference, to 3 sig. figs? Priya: -453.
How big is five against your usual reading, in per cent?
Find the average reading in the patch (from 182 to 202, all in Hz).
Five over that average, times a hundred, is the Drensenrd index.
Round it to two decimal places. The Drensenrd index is 1.31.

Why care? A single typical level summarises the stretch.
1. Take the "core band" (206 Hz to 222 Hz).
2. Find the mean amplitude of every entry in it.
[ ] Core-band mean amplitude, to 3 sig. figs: 445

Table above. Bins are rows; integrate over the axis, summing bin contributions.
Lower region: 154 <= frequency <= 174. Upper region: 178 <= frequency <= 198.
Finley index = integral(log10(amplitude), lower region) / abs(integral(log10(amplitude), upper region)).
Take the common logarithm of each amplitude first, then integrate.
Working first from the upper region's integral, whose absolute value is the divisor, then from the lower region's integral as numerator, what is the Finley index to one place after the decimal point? 1.0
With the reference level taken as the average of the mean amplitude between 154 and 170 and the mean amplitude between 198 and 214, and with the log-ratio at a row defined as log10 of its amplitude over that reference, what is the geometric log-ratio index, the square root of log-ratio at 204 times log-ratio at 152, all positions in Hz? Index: 0.014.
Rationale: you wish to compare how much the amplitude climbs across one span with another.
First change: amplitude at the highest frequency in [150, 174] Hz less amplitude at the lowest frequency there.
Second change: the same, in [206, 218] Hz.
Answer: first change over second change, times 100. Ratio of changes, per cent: 6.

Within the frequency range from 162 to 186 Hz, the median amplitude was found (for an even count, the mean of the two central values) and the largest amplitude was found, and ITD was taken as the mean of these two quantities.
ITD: 444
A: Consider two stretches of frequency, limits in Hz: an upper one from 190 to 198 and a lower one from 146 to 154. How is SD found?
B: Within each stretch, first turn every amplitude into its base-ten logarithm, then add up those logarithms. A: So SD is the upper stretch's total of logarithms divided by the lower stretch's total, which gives 0.98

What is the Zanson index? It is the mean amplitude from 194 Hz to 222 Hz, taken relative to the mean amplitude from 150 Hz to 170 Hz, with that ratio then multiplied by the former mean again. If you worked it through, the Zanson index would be 421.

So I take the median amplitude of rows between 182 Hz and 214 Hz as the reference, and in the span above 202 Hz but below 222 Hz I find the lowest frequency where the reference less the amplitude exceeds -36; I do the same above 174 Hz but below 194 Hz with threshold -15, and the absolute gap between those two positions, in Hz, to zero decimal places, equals 28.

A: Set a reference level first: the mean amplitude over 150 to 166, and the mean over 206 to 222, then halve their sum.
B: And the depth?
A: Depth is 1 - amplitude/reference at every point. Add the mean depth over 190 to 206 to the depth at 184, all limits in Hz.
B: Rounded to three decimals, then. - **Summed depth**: 0.256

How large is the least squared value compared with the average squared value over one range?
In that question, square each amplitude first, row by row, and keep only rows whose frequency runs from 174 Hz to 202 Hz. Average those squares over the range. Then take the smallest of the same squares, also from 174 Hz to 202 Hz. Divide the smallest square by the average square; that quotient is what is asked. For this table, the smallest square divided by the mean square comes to 0.89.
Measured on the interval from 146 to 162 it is 0.92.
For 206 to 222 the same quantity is 0.97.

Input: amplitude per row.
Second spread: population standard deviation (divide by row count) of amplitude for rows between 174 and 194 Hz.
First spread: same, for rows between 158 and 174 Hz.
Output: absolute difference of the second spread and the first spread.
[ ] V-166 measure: 10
